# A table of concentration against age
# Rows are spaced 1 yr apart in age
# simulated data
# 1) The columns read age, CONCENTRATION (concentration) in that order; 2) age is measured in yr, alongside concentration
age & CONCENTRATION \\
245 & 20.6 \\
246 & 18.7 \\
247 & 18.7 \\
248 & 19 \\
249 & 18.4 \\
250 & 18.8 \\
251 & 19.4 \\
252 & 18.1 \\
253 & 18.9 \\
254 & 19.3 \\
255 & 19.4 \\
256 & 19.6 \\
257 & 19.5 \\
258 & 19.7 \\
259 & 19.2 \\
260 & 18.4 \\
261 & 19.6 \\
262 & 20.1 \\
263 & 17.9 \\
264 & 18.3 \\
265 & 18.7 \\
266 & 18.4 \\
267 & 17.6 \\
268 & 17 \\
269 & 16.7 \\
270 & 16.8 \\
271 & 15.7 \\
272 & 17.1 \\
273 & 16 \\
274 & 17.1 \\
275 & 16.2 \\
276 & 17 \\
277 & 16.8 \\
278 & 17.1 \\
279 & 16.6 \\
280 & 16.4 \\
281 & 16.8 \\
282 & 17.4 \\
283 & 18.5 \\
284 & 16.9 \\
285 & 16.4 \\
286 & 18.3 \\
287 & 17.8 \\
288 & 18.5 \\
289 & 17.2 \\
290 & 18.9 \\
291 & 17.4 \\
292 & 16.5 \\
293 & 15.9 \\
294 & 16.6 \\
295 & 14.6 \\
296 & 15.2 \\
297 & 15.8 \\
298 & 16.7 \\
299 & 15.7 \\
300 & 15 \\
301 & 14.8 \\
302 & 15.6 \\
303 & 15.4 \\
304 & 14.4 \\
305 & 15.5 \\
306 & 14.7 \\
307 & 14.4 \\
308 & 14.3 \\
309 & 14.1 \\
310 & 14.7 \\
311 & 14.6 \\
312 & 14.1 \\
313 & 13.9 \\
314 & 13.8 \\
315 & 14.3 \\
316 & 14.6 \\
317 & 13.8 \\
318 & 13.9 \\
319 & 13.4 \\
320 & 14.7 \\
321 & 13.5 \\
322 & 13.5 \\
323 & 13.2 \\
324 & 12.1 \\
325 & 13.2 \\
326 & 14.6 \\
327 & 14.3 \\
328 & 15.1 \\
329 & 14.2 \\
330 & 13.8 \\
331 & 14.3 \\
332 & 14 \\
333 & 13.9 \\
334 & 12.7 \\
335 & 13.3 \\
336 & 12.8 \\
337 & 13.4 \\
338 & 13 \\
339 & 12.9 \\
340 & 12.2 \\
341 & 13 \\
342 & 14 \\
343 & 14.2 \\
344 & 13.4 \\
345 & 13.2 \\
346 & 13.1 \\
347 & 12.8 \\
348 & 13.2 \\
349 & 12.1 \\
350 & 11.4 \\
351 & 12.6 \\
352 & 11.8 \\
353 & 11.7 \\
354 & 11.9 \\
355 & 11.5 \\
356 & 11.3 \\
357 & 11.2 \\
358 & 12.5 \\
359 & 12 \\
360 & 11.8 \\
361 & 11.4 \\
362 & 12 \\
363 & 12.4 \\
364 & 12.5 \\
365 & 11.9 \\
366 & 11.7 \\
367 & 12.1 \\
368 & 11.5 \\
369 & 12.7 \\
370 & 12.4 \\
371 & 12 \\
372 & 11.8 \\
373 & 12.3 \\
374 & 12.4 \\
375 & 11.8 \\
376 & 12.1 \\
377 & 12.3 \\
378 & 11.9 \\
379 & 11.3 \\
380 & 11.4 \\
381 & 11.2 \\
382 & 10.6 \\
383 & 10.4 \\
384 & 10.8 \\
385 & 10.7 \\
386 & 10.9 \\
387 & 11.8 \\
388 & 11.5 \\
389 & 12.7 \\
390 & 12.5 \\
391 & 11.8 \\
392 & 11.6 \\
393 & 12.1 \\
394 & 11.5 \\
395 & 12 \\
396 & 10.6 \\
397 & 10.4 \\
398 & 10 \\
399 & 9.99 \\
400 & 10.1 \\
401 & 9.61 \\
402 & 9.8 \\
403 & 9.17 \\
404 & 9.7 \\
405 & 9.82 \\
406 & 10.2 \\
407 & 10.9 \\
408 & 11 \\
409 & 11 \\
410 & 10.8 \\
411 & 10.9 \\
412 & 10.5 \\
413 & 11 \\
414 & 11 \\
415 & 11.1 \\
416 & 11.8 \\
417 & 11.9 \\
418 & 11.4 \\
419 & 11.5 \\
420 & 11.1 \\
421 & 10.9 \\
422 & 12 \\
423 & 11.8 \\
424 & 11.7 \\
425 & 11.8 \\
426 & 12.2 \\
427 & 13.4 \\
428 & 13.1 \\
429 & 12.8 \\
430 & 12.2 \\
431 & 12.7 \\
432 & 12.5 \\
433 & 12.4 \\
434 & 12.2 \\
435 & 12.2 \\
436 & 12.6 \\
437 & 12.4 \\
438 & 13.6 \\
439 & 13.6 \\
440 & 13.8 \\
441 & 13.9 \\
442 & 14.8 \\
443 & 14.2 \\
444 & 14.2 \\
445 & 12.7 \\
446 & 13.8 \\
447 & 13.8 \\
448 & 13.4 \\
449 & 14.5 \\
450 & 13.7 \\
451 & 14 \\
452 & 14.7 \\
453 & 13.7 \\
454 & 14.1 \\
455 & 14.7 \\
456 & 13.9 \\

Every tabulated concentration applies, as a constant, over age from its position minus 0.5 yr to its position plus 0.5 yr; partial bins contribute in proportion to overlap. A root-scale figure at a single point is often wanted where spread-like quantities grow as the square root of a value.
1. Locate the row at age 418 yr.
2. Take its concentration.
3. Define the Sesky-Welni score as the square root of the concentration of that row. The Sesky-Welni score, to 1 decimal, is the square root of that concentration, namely 3.4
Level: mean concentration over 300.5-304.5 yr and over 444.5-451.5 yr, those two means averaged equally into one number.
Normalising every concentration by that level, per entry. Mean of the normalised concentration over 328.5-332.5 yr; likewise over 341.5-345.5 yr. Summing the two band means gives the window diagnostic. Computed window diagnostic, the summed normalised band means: 1.93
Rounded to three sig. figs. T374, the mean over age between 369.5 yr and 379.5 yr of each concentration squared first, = 145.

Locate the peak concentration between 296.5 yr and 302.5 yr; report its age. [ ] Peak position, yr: 298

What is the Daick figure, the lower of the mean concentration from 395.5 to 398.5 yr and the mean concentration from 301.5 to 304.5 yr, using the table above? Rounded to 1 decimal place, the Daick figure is 10.3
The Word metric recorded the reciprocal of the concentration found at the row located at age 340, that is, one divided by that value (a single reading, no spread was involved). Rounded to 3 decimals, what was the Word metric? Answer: 0.082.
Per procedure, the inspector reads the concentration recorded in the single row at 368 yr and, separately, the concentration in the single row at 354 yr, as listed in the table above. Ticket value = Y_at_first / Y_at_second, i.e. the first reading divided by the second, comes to 0.97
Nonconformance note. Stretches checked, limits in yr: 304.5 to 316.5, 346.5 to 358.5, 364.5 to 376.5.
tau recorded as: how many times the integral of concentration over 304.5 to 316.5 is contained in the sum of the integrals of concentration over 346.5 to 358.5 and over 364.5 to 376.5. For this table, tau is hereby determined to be 1.7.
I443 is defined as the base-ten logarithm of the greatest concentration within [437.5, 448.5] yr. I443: 1.17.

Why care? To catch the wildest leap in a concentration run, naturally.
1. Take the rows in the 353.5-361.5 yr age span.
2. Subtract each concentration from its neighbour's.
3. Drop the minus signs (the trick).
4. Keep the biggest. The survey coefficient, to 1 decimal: 1.3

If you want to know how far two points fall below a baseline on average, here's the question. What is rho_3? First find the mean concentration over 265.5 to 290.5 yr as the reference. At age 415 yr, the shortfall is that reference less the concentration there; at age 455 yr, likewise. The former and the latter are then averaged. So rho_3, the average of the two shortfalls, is 4.3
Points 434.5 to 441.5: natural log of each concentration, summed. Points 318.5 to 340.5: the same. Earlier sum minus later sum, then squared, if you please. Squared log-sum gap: 1543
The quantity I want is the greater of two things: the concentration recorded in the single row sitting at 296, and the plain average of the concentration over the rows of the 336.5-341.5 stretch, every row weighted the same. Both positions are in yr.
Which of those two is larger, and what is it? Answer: 15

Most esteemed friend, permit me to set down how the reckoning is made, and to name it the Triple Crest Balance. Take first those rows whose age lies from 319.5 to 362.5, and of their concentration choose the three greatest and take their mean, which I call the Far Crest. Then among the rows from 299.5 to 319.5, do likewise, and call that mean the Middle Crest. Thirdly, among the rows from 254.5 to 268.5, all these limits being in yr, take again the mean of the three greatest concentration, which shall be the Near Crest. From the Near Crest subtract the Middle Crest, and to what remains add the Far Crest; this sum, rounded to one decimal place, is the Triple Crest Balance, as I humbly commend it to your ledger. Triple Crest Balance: 19.1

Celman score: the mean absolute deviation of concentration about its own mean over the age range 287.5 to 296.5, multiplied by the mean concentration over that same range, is 19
